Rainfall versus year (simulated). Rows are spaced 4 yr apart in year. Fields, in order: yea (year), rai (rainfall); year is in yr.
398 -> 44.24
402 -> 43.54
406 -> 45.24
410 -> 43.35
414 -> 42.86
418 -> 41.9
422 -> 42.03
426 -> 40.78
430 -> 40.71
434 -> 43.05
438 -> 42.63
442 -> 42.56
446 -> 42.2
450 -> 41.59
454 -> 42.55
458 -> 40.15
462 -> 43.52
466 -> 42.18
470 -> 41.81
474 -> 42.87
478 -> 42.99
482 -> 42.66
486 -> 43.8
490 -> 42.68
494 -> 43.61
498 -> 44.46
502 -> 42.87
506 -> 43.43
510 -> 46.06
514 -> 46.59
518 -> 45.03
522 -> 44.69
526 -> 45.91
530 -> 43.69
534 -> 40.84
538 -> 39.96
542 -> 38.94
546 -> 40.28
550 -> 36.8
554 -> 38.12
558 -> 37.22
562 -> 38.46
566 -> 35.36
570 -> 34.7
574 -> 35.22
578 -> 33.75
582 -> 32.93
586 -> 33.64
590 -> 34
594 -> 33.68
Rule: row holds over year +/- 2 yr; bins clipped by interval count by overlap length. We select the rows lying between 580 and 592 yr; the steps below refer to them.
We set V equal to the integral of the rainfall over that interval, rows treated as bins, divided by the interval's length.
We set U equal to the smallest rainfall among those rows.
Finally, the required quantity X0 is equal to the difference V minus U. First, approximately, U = 32.93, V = 33.5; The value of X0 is 0.6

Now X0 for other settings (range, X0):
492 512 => 1.2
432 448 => 0.4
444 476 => 2.0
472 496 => 0.4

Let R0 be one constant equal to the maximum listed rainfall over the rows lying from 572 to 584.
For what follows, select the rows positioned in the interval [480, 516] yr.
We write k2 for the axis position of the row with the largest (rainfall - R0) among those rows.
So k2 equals 514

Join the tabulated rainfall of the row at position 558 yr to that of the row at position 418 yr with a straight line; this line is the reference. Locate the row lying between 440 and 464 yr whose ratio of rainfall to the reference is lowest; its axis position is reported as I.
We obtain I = 458 yr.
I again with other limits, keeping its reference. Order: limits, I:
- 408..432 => 426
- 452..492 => 458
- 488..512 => 490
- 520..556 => 550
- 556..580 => 578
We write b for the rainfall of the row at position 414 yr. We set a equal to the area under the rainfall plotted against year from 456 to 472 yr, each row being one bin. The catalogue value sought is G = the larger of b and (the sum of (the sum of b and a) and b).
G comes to 756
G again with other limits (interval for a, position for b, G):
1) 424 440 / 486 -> 756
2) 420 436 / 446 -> 751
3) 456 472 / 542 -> 749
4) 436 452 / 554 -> 752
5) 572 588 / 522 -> 632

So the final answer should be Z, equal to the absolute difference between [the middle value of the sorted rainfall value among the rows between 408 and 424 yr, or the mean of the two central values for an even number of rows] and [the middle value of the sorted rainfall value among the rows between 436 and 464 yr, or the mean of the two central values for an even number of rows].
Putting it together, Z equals 0.1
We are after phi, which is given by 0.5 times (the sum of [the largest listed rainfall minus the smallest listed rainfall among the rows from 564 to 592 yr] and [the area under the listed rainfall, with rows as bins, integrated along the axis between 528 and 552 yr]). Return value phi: 482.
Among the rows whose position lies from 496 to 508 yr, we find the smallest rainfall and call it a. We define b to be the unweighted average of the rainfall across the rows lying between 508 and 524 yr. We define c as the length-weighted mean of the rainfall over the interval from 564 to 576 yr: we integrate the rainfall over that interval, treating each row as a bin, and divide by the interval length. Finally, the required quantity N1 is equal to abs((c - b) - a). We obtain 53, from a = 42.87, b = 45.6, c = 35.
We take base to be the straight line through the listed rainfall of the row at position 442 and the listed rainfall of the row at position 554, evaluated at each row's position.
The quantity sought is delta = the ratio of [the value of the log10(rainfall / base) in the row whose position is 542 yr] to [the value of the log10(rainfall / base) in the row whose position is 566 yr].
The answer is -0.1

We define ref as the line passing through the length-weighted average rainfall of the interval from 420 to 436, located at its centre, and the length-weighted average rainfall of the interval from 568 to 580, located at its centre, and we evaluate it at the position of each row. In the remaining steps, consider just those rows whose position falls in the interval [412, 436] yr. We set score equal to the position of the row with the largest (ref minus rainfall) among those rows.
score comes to 426 yr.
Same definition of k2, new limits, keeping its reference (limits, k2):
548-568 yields 562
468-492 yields 486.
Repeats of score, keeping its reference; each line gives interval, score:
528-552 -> 550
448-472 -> 458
